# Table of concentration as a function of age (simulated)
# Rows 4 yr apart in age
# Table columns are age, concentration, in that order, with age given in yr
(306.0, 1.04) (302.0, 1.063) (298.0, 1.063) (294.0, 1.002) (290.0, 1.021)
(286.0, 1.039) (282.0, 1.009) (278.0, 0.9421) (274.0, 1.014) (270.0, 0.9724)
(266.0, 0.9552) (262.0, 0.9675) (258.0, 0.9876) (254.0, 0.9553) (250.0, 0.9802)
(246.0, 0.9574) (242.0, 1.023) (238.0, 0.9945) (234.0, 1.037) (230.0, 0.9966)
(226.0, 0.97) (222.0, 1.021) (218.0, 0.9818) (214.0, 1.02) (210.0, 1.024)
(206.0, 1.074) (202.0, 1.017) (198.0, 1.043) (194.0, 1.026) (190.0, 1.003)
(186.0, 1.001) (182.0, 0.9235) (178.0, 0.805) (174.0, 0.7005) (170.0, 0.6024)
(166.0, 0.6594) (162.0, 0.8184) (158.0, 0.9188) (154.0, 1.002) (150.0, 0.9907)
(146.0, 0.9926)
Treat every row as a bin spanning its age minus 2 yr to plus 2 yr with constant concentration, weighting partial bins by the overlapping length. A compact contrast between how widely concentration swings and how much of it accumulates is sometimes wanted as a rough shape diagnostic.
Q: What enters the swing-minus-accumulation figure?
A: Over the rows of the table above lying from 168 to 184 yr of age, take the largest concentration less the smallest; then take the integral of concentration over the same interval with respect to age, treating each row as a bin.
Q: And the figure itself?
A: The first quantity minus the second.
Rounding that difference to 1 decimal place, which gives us -11.8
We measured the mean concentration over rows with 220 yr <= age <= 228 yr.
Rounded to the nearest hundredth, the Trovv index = 1.00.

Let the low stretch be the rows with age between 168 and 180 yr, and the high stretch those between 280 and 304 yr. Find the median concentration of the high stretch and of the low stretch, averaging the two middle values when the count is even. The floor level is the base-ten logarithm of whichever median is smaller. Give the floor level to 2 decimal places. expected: -0.15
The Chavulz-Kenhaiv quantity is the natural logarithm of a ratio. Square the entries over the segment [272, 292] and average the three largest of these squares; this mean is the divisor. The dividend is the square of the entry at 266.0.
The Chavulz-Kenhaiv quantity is -0.14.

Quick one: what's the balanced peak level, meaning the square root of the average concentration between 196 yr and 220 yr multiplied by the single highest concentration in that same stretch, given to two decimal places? 1.05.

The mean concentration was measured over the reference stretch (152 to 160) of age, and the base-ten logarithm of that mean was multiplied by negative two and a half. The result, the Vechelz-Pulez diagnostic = 0.04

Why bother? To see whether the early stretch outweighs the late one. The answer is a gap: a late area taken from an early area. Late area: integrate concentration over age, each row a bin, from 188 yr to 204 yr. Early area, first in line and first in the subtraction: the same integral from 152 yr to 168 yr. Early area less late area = -3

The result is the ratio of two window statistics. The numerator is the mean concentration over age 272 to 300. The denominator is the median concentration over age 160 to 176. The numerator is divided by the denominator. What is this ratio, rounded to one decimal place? 1.5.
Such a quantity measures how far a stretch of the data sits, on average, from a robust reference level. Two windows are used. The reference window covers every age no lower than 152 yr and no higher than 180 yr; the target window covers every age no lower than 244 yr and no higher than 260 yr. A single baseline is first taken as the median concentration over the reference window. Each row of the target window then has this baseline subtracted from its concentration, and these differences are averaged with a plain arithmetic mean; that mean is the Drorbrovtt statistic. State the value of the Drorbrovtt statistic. 0.165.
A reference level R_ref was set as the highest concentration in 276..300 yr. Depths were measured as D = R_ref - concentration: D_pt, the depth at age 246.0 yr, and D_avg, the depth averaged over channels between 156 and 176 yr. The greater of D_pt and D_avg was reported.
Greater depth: 0.32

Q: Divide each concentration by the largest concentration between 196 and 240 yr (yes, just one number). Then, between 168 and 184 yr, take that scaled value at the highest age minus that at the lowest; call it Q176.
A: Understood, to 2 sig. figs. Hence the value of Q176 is 0.30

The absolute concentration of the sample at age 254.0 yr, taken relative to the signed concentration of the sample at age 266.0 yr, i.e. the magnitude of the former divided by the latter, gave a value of 1.00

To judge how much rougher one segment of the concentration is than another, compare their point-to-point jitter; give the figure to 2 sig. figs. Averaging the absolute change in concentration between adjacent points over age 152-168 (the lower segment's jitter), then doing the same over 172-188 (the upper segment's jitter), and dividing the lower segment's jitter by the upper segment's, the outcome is 1.1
